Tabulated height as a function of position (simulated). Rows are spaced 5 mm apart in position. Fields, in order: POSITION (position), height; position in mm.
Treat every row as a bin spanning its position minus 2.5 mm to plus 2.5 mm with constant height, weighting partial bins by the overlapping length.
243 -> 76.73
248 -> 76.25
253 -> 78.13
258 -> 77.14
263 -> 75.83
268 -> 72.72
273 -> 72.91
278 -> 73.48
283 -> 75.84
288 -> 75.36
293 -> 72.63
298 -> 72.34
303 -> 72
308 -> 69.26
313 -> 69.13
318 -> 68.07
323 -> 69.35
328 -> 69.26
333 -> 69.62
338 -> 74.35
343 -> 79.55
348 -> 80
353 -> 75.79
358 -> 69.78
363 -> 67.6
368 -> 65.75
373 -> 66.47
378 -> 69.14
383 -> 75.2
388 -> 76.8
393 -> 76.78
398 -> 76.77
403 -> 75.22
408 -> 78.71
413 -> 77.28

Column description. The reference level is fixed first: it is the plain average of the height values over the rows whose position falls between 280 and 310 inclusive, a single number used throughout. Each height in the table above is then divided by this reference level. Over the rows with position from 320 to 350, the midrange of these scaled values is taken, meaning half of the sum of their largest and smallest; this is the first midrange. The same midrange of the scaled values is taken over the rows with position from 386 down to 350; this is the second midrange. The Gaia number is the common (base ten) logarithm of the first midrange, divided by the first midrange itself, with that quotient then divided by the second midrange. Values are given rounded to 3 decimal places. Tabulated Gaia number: 0.010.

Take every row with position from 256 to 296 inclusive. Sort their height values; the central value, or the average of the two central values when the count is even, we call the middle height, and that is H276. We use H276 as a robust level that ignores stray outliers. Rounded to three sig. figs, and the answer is 74.4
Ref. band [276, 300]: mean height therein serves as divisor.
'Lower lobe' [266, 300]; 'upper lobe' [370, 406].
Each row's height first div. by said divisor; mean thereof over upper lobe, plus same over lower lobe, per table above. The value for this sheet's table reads 1.99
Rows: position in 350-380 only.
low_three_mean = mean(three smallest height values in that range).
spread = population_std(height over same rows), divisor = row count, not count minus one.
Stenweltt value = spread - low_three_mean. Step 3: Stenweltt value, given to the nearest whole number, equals -63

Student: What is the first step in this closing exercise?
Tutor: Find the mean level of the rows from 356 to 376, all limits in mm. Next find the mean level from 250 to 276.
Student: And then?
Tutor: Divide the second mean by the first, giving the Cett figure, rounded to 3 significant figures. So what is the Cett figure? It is 1.12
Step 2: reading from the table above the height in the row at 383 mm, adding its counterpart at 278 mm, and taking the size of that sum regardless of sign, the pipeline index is 149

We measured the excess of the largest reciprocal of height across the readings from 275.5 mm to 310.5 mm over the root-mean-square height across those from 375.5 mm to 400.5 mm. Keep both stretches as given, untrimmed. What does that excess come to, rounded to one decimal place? -75.0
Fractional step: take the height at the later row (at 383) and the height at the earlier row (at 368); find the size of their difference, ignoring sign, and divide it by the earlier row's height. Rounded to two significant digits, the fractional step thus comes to 0.14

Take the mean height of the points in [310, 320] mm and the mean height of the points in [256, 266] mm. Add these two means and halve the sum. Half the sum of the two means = 72.5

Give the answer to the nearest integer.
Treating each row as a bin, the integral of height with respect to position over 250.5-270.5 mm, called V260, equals 1519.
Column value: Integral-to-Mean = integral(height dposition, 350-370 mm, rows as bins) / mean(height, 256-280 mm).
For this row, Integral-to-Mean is 19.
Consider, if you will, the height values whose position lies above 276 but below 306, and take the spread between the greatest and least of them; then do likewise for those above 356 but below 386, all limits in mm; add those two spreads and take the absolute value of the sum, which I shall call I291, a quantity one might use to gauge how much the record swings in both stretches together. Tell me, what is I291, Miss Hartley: 13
